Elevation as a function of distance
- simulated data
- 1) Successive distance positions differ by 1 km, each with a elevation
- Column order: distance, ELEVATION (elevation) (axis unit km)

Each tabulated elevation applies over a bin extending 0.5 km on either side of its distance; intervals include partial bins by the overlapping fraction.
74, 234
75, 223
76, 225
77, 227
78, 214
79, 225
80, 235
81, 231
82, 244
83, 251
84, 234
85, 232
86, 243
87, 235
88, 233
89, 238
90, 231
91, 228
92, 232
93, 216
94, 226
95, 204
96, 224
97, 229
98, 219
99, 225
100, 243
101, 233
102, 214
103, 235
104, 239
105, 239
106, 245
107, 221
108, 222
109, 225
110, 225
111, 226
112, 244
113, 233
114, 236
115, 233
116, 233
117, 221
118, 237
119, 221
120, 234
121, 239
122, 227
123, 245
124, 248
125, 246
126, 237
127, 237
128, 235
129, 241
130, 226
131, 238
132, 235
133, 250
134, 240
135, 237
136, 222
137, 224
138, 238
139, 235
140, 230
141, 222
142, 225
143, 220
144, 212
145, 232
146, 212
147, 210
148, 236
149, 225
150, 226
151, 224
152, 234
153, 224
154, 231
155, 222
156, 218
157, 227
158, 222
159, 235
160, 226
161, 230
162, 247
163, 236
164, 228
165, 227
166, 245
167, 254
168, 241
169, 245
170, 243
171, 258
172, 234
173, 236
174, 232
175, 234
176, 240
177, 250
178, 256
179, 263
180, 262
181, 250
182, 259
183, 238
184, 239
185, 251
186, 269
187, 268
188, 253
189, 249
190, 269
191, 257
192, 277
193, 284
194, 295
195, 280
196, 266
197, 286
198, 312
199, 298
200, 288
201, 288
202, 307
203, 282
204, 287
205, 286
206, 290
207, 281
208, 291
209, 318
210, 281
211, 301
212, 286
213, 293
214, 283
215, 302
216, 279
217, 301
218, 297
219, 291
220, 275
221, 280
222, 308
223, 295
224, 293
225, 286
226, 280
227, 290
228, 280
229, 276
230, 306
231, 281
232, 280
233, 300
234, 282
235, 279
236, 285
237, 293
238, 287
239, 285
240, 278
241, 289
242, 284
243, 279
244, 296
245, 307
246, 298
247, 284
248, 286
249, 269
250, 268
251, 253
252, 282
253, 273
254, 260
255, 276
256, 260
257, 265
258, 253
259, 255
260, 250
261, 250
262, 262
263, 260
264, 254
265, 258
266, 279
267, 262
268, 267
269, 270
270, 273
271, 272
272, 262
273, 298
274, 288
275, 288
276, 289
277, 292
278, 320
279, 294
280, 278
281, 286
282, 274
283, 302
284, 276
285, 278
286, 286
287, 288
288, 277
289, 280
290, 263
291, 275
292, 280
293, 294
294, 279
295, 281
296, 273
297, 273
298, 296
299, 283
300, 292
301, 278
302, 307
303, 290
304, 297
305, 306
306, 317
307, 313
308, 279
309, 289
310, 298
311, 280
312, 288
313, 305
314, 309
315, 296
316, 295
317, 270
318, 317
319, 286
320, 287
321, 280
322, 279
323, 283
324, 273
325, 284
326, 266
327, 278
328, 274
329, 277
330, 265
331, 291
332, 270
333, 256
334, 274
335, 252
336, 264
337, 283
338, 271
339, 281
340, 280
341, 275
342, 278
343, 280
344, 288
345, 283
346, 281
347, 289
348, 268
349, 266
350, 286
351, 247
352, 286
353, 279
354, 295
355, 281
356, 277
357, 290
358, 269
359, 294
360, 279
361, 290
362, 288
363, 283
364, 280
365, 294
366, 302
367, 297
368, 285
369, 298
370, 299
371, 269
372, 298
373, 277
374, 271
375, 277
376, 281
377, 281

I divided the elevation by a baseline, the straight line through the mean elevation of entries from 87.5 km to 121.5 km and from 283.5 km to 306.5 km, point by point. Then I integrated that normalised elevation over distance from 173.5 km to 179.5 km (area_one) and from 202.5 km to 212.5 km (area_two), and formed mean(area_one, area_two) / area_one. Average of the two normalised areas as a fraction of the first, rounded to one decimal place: 1.4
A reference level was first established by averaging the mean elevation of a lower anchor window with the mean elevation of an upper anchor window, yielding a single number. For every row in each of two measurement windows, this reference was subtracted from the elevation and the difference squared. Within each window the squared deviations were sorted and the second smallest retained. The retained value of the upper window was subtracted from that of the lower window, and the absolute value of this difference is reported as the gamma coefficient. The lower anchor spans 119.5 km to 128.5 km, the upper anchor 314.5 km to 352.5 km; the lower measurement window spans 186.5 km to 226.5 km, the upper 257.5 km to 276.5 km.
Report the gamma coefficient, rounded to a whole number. 25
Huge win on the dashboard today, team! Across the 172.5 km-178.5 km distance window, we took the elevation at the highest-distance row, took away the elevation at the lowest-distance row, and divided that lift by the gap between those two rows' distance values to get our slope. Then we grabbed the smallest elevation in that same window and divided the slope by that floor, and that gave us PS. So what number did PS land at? 0.017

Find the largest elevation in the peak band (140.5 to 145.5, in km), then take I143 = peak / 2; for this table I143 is 116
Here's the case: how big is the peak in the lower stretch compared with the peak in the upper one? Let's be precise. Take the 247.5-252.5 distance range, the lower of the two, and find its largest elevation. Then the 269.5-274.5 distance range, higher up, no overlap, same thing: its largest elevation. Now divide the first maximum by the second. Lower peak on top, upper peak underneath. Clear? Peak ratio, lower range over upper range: 0.96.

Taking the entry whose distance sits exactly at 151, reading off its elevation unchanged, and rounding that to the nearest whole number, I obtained 224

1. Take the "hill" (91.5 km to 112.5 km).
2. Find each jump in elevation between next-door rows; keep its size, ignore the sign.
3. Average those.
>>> 10.7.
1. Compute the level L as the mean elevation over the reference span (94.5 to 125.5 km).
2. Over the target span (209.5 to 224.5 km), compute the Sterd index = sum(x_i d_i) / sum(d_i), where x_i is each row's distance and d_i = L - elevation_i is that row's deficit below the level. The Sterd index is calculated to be 217.1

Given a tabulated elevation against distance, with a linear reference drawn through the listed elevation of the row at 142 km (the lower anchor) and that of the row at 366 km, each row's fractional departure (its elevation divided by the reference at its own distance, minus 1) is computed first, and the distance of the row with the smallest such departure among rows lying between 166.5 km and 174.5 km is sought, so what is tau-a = 174 km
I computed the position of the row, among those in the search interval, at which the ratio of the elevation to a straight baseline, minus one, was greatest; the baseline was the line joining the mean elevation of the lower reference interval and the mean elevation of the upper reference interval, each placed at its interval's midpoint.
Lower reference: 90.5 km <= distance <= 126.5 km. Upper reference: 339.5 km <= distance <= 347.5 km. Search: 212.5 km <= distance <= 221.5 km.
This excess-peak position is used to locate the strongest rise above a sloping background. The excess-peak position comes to 215 km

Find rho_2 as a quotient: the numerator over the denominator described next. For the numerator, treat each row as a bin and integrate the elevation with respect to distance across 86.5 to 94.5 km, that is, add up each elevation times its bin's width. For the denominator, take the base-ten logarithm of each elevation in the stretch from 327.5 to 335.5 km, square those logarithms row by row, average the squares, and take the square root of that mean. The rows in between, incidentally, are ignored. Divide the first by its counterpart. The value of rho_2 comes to 757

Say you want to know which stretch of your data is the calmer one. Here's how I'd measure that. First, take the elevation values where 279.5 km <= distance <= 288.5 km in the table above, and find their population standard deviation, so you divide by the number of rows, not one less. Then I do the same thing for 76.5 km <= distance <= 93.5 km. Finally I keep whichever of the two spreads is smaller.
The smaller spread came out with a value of 8.3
